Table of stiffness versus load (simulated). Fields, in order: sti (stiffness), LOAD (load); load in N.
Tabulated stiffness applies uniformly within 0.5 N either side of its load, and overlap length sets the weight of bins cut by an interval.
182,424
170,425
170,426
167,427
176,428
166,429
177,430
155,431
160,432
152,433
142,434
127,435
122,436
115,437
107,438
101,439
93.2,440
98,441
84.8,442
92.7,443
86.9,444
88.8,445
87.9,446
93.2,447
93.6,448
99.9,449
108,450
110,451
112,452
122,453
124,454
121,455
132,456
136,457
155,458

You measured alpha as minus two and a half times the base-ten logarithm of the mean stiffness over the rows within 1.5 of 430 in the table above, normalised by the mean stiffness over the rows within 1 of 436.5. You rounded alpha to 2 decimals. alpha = -0.37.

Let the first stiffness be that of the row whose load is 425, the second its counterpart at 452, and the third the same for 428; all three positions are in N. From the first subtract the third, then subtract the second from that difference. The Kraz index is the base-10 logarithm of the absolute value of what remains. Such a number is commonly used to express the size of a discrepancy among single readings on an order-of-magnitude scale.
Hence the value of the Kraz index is 2.1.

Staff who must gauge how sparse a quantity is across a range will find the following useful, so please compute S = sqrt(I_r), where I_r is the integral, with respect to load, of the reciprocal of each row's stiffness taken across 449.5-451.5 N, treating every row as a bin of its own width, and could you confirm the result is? 0.135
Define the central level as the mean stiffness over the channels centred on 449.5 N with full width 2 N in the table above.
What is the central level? 104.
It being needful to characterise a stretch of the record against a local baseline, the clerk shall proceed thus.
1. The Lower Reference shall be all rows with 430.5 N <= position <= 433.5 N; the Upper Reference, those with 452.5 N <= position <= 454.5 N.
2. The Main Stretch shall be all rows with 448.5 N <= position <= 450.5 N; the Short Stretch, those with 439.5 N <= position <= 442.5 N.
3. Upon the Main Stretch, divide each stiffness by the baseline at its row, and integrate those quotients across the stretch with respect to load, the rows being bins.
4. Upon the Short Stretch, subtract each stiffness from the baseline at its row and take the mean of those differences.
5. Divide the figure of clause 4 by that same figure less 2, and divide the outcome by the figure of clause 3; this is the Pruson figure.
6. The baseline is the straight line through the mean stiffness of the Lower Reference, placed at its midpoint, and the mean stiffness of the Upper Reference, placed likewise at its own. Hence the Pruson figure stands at 0.65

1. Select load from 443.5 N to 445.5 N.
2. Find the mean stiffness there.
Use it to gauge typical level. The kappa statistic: 88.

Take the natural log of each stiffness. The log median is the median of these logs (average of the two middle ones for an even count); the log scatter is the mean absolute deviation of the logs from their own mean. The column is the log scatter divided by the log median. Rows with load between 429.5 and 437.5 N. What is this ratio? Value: 0.0243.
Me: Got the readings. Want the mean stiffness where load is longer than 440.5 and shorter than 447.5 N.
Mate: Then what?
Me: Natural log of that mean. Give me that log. 4.50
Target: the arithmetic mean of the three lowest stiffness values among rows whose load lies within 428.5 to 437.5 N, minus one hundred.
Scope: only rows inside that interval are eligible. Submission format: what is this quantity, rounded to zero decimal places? 21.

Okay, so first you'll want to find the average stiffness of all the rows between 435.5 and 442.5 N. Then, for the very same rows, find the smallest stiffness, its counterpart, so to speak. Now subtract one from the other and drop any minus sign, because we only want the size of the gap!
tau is 18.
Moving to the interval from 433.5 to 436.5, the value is 8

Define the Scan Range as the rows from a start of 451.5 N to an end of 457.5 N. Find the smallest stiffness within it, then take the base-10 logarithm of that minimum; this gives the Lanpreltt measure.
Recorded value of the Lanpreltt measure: 2.05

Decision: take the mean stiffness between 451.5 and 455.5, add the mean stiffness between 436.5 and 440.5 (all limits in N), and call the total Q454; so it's 224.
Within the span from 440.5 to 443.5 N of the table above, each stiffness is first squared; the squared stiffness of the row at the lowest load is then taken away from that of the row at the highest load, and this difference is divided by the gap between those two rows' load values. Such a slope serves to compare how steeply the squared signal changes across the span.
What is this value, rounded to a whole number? -505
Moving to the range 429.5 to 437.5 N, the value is -2586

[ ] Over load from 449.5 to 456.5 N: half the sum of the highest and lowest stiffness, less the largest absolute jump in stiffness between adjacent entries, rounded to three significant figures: 109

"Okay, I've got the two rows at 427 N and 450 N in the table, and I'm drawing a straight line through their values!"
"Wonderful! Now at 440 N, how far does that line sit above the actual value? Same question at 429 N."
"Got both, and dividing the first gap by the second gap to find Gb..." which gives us -10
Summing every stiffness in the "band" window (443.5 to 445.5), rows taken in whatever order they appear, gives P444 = 176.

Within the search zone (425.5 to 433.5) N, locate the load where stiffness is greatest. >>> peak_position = 430 N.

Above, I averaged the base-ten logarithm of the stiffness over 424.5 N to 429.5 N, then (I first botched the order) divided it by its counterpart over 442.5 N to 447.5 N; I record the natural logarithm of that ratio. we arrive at 0.132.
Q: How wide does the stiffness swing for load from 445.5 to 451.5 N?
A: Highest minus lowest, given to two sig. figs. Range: 22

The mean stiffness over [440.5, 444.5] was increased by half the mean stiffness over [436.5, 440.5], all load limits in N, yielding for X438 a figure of 143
